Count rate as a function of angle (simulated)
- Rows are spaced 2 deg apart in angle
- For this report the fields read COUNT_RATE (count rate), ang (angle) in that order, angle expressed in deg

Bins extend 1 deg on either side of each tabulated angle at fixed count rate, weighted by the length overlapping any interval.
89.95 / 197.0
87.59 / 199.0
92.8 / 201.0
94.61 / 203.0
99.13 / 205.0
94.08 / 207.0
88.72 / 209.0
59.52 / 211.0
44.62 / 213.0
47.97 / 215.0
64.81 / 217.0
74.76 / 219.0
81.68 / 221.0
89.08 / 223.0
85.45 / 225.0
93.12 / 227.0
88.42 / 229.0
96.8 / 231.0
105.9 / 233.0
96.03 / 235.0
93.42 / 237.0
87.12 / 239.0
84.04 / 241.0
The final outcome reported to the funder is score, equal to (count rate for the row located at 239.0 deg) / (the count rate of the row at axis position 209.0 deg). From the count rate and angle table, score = 0.98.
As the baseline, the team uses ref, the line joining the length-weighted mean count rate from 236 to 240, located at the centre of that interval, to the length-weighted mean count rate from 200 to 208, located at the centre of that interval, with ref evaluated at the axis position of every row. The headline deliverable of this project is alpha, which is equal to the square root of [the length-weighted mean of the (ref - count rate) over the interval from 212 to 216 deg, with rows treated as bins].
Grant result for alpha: 6.9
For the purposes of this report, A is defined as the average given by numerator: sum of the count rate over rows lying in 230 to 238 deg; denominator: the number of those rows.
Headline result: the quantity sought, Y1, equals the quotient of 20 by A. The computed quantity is 0.204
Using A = 98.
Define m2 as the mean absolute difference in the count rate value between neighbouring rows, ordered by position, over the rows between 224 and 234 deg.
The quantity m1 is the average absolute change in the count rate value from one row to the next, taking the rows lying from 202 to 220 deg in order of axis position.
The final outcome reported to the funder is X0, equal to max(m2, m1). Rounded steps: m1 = 11.1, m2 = 7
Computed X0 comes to 11.1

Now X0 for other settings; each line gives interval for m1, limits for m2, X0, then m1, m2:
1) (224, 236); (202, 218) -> 11.3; 7.9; 11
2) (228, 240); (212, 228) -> 8.0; 7.3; 8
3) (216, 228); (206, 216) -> 13.2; 7.1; 13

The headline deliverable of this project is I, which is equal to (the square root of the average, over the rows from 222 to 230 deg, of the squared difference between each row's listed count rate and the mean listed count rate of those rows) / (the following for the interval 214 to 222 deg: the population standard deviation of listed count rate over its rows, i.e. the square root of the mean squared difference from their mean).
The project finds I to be 0.2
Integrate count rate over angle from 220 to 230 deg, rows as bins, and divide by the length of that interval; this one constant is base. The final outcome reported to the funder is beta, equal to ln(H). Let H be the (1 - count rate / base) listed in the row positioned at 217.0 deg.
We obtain -1.3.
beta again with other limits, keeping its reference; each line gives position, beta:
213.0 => -0.7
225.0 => -3.7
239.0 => -5.3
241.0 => -3.2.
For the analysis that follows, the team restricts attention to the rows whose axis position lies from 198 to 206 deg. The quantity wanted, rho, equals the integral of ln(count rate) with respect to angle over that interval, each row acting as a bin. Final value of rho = 36.3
